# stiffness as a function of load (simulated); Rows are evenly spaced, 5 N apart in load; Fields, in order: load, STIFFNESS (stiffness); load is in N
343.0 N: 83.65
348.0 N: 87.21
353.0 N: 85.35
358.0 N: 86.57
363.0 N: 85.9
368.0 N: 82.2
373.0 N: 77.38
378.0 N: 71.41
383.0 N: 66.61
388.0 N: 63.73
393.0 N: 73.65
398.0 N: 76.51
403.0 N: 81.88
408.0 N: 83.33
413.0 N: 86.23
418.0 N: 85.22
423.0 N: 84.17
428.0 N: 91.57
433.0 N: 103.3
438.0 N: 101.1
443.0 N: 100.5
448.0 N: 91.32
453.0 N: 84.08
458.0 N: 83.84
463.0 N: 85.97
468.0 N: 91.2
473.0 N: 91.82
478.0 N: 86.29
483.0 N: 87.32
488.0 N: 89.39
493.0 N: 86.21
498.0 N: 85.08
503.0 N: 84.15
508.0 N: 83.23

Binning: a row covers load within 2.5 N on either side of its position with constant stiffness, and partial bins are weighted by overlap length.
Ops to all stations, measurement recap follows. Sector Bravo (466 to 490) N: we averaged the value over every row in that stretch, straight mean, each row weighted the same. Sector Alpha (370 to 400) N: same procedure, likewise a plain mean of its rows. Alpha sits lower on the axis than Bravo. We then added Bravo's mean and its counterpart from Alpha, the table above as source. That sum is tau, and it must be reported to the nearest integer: 161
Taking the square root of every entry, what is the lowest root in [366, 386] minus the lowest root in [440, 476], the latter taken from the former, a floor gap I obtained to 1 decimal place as -1.0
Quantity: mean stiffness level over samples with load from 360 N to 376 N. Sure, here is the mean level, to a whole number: 82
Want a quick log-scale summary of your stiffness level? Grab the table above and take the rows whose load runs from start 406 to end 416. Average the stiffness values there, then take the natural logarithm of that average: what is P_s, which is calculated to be 4.44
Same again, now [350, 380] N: 4.40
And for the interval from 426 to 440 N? 4.59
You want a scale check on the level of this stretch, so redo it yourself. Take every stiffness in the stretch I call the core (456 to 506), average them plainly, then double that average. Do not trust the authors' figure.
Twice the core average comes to 174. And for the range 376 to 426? 155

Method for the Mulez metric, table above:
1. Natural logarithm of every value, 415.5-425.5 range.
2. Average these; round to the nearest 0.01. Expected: 4.44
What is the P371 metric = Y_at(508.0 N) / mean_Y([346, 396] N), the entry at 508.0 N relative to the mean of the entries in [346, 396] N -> 1.07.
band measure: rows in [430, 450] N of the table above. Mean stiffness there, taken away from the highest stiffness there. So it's 4.2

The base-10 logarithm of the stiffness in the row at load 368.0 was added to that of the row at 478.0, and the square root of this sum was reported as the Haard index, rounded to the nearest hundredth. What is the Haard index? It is 1.96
